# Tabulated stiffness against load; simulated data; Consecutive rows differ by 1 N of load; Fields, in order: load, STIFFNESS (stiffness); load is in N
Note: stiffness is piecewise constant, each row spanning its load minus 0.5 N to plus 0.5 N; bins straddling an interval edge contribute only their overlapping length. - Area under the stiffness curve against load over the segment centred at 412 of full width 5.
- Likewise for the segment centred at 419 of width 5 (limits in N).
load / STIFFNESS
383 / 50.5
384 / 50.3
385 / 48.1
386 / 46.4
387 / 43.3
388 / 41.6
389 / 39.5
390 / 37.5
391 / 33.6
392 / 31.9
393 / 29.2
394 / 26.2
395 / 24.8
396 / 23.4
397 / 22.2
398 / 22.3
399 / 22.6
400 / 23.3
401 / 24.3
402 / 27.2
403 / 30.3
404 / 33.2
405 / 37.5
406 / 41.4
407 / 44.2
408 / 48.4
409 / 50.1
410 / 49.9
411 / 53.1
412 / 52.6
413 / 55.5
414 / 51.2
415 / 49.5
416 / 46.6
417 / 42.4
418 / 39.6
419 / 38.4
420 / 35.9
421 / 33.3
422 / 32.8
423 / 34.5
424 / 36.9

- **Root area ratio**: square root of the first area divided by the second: 1.18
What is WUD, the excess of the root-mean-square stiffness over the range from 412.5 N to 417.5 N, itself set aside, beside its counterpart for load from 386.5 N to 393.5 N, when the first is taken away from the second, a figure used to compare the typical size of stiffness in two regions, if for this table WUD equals -12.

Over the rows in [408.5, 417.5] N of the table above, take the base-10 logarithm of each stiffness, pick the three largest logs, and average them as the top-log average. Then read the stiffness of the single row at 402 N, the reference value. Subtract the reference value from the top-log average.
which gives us -25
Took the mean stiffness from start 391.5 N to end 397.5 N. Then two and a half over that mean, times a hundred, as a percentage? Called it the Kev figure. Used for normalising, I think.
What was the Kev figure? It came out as 9.5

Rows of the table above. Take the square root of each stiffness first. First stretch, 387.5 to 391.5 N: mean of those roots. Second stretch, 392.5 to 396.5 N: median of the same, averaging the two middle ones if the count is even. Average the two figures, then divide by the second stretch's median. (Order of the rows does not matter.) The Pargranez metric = 1.11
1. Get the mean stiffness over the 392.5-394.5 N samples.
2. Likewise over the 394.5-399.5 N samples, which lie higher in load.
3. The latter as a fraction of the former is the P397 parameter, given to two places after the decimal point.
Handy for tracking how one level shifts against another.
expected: 0.83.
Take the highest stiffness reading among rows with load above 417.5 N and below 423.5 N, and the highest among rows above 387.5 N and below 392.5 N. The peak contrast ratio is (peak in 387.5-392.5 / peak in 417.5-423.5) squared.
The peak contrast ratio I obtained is 1.1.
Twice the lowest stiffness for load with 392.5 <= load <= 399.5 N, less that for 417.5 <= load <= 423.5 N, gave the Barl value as 12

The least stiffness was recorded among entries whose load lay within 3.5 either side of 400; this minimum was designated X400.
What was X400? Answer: 22.2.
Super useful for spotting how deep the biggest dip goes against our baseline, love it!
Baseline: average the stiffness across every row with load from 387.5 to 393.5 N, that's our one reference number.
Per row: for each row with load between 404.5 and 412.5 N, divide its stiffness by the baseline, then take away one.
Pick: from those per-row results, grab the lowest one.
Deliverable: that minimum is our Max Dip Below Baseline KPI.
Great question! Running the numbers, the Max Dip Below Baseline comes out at 0.1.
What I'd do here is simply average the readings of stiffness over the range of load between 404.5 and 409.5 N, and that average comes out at 44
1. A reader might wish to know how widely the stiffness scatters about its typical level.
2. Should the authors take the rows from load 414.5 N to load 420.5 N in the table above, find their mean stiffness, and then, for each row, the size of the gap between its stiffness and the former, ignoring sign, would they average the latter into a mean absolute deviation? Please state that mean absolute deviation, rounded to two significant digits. 4.1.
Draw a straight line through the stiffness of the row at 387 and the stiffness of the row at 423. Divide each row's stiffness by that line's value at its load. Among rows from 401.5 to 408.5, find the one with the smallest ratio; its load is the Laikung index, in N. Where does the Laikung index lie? 402 N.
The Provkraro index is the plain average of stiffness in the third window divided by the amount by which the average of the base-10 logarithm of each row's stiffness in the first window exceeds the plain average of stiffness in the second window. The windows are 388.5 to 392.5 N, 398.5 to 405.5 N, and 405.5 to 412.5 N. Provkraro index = -1.8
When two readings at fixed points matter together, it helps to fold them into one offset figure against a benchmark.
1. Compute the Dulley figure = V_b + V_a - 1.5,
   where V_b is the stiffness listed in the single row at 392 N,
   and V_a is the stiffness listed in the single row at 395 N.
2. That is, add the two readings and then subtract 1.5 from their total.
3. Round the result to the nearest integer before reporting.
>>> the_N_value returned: 55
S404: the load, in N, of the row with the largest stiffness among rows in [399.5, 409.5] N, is 409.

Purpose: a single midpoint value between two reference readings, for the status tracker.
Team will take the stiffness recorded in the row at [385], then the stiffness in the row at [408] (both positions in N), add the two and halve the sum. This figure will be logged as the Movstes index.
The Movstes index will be 48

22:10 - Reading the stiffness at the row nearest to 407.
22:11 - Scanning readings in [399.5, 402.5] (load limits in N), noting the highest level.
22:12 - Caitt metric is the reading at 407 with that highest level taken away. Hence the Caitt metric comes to 17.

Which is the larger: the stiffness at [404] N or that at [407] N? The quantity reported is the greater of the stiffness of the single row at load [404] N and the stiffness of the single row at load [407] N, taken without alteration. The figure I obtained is 44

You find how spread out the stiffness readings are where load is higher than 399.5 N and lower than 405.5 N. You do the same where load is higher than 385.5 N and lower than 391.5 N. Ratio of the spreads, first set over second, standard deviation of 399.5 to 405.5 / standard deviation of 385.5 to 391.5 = 1.2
